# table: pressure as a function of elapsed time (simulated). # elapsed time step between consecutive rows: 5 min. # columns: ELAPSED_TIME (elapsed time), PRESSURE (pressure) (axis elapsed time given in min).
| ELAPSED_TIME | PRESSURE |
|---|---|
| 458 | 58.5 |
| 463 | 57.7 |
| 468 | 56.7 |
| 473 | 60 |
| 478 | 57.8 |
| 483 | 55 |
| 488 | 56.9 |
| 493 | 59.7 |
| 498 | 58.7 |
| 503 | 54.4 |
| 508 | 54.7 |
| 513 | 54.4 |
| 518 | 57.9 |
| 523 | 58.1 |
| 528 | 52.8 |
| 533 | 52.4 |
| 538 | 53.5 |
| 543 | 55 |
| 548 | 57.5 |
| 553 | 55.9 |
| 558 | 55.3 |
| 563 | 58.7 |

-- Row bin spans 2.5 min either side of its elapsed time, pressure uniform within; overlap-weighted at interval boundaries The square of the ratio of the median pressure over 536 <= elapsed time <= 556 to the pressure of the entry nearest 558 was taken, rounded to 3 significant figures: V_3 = 1.01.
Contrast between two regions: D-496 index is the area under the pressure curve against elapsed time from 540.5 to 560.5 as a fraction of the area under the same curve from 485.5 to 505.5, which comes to 0.974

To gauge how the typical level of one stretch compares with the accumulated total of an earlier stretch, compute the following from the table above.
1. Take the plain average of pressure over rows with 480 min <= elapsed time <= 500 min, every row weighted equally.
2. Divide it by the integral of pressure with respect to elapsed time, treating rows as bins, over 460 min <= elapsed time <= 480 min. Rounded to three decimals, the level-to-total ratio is 0.050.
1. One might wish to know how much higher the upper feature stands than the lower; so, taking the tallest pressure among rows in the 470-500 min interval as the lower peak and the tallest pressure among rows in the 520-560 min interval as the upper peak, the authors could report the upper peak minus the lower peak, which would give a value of -1.90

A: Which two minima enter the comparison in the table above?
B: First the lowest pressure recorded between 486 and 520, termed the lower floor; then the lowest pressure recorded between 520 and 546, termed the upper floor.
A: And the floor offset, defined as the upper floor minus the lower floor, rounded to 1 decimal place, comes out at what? -2.0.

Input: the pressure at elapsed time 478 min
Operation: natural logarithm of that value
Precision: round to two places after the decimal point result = 4.06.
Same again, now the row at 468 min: 4.04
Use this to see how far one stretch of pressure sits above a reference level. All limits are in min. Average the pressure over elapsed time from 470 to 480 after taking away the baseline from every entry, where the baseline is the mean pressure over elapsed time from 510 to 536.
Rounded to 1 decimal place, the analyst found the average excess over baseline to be 3.8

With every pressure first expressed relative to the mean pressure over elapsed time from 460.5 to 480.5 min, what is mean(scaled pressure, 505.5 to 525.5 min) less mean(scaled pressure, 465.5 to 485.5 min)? -0.019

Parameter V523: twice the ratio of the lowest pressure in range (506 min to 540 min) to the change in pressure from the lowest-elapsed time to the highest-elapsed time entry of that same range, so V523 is -87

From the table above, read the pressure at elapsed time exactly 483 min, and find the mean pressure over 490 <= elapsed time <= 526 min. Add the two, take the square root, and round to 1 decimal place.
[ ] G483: 10.6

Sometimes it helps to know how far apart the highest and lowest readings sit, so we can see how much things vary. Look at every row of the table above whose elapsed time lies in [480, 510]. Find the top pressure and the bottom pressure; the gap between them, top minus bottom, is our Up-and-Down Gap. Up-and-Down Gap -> 5.3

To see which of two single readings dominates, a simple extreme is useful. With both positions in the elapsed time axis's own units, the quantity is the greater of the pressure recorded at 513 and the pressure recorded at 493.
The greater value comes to 59.7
